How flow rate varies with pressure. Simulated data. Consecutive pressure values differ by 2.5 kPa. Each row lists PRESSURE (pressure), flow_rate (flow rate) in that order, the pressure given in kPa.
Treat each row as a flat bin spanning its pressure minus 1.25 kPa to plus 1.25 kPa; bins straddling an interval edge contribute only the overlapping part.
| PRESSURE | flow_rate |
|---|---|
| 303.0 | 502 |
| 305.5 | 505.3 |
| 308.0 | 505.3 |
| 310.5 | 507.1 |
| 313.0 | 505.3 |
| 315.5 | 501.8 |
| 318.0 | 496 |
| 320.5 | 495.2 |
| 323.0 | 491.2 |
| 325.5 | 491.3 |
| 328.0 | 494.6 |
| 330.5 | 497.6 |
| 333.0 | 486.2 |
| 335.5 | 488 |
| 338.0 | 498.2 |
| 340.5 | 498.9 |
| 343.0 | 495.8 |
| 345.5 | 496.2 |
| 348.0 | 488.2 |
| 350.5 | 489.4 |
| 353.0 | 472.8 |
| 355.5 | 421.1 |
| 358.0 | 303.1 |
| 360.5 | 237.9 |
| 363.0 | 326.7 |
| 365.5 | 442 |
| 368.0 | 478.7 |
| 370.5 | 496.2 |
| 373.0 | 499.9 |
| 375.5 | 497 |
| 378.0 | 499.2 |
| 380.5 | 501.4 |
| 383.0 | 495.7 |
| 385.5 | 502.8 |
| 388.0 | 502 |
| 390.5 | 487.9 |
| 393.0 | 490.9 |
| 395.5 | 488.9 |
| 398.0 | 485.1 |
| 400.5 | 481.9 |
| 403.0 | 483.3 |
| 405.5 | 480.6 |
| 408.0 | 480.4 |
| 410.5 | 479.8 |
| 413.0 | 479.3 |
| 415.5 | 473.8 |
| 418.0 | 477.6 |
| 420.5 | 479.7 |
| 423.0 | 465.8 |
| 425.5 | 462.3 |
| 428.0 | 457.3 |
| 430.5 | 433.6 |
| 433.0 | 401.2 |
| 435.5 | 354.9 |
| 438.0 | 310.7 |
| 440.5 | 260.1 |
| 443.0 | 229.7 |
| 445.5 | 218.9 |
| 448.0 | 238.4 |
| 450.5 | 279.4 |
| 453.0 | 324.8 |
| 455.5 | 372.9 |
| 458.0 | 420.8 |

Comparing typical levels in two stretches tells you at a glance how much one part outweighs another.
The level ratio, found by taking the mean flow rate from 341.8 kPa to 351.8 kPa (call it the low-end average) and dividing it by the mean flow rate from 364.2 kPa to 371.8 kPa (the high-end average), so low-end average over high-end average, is 1.04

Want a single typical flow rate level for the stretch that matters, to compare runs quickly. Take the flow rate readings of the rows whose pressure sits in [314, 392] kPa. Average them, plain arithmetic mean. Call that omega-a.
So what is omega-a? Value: 470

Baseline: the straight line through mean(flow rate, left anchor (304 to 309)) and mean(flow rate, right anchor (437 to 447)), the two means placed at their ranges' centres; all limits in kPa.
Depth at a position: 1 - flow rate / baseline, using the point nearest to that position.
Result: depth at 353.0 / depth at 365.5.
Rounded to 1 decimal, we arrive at 1.1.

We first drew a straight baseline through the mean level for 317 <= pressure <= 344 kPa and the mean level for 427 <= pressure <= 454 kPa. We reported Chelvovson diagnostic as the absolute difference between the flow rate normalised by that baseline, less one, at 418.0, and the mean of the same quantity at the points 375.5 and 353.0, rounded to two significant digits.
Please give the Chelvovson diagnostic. 0.24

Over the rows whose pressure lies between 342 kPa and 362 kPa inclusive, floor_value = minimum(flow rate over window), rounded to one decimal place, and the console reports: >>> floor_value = 237.9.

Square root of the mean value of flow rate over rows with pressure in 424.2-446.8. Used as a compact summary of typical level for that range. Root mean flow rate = 18.6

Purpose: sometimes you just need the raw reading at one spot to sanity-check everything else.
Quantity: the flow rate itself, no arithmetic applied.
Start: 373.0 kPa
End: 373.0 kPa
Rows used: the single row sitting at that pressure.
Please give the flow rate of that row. 499.9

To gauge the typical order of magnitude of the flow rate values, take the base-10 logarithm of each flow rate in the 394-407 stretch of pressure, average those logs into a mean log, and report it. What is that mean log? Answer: 2.68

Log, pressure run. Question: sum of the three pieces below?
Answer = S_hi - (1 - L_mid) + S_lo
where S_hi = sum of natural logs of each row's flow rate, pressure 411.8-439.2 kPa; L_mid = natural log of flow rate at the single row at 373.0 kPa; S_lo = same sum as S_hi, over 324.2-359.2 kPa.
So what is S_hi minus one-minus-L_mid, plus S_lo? 158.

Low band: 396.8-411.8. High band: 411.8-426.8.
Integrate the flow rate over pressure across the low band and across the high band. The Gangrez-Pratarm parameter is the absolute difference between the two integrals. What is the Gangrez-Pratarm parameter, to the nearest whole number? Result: 132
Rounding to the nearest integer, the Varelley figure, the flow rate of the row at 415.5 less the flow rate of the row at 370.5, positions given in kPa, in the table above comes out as -22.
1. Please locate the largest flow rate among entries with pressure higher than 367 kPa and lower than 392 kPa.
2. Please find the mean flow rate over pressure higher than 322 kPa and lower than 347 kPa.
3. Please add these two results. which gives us 997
